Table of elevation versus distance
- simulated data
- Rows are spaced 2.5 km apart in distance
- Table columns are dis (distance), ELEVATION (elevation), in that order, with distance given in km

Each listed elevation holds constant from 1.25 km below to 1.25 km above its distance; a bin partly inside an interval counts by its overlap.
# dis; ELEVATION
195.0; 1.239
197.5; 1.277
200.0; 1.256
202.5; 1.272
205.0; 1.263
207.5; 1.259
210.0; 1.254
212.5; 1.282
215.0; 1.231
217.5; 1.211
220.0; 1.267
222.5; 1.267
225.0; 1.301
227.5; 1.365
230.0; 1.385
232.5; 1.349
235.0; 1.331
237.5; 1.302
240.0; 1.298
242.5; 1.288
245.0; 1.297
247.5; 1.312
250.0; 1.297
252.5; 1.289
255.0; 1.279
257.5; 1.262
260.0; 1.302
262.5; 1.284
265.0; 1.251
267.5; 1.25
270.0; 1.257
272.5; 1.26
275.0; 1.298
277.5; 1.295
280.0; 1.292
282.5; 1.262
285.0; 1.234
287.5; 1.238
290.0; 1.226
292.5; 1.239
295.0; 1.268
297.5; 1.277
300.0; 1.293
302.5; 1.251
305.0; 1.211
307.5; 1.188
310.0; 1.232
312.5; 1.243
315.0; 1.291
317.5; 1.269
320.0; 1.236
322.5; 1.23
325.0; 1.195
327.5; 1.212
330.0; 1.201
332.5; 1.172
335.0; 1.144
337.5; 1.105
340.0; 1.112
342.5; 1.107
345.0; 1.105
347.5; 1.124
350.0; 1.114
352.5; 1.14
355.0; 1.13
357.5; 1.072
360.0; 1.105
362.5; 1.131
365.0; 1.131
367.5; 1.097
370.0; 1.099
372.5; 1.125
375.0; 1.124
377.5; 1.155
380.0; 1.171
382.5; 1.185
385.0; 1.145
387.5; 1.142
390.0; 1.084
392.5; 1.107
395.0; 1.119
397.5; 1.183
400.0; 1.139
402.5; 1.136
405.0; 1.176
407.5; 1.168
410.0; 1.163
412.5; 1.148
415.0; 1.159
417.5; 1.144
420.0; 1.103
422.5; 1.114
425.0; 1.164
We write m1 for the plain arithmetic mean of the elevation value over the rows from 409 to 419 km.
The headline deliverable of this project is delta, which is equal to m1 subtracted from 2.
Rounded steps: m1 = 1.15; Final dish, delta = 0.85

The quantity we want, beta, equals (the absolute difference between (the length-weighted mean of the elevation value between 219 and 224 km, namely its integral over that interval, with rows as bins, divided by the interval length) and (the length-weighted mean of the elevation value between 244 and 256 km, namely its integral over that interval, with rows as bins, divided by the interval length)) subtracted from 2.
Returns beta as 1.97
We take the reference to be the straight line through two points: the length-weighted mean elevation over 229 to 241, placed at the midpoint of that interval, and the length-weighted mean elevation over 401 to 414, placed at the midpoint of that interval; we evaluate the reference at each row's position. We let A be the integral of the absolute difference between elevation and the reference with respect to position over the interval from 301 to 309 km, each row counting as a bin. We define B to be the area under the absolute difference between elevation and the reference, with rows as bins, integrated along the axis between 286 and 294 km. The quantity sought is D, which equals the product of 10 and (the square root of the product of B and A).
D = 3.4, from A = 0.35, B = 0.33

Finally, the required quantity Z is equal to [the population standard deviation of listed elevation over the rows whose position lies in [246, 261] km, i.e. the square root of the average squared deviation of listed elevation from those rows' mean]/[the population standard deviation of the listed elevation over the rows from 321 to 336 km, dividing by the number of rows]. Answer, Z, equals 0.6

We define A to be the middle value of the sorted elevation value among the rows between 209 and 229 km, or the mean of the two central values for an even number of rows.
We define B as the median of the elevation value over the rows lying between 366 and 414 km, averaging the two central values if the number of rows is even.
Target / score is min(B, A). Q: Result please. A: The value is 1.14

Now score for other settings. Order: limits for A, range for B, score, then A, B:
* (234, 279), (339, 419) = 1.13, 1.29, 1.13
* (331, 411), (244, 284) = 1.13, 1.13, 1.29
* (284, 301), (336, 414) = 1.13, 1.24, 1.13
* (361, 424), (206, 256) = 1.14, 1.14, 1.29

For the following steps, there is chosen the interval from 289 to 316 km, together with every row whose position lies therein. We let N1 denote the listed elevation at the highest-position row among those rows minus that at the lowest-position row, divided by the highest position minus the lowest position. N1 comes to 0.003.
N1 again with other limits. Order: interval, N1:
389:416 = 0.003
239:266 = -0.002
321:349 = -0.004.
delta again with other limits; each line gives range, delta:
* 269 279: 0.72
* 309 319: 0.74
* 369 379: 0.87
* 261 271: 0.74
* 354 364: 0.89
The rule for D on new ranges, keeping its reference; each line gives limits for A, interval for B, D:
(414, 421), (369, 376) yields 2.6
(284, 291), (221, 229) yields 3.6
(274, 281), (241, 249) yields 0.8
